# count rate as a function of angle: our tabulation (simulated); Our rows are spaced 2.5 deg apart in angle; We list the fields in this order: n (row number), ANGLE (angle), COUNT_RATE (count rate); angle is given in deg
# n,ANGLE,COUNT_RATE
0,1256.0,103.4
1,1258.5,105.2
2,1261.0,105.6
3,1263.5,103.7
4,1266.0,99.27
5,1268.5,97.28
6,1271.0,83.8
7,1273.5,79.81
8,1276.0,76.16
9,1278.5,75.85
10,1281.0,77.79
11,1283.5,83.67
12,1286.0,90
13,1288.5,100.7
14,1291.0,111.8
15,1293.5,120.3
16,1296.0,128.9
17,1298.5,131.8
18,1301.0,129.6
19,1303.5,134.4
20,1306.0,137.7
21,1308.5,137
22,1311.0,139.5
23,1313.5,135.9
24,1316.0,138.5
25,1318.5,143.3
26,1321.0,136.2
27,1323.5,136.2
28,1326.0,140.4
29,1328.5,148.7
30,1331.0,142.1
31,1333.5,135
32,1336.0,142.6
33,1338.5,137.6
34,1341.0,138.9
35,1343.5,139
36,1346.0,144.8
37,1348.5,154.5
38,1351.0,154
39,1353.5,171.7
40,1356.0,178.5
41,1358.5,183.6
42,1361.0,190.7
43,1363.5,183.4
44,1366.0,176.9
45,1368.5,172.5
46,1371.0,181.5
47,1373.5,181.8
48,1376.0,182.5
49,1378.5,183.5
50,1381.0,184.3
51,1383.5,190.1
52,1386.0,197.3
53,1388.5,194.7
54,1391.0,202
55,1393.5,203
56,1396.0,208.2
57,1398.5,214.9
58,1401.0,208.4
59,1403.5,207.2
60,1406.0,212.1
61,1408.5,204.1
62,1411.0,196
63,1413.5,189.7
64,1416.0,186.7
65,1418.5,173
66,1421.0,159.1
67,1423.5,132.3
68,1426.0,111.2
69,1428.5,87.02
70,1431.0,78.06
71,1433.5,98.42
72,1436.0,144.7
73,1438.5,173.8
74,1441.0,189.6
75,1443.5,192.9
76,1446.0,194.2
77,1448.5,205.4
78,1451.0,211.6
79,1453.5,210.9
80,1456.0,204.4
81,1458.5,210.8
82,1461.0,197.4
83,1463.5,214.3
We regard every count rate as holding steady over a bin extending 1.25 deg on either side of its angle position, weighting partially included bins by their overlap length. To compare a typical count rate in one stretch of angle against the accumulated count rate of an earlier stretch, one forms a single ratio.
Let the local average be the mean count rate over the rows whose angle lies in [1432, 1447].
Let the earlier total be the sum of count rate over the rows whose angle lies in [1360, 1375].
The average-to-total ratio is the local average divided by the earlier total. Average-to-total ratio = 0.15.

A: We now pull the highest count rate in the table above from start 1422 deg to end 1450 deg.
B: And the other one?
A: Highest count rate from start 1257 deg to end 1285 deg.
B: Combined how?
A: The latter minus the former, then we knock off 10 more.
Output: -110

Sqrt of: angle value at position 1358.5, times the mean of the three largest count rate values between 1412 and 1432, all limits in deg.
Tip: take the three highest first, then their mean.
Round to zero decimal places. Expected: 183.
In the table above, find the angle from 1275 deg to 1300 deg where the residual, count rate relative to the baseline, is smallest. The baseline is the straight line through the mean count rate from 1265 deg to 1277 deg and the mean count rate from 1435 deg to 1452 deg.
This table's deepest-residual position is 1278.5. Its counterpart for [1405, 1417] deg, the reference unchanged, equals 1416.0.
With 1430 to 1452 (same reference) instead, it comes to 1431.0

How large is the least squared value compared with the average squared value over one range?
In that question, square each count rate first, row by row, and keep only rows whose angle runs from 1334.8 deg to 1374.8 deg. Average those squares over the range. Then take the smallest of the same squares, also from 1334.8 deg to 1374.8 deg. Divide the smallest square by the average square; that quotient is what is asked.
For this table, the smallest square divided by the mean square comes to 0.7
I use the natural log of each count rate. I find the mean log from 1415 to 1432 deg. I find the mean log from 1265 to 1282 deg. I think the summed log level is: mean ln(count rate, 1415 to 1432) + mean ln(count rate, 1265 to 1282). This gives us 9.3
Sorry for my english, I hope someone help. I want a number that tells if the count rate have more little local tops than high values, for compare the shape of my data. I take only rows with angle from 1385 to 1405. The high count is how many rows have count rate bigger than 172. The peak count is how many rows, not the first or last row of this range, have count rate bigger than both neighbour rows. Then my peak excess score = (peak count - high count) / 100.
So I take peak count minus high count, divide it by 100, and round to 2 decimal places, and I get -0.07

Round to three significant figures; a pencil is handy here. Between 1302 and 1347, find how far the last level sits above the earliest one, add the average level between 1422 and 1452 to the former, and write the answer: 162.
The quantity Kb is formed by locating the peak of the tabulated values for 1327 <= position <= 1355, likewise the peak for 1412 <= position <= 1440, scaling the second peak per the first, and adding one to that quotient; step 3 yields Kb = 2.10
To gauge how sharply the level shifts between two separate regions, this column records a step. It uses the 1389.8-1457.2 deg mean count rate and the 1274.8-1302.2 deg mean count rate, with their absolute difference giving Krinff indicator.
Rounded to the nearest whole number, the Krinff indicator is 75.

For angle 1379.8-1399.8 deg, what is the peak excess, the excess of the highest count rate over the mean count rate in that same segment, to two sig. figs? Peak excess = 16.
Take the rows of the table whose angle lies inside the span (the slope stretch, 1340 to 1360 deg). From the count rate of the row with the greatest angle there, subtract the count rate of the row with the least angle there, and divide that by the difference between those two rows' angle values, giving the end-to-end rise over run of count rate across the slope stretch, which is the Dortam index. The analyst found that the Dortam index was 2.6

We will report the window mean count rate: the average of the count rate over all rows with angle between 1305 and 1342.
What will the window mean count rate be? 139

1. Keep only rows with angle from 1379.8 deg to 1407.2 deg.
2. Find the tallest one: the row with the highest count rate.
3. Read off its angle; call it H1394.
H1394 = 1398.5 deg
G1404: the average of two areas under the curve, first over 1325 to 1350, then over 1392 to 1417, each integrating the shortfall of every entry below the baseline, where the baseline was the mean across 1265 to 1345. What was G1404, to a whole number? -1310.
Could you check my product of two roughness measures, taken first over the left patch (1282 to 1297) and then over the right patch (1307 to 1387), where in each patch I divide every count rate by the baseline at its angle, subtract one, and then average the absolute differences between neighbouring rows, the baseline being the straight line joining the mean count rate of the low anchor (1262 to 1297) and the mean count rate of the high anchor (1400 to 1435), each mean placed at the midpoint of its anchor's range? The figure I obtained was 0.0030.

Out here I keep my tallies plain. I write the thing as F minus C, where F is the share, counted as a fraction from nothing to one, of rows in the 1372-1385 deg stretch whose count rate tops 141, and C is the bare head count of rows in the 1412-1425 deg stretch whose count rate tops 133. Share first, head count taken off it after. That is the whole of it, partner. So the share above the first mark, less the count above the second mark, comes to -3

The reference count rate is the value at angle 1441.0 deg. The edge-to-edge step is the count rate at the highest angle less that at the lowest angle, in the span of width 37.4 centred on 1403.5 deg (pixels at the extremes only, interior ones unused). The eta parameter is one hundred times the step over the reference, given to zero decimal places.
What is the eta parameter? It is -20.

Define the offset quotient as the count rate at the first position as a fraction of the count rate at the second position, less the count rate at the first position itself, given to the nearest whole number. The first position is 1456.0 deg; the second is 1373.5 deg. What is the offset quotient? -203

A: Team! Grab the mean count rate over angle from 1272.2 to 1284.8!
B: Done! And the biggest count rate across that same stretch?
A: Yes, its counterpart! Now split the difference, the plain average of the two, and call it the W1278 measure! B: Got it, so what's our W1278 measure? 81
